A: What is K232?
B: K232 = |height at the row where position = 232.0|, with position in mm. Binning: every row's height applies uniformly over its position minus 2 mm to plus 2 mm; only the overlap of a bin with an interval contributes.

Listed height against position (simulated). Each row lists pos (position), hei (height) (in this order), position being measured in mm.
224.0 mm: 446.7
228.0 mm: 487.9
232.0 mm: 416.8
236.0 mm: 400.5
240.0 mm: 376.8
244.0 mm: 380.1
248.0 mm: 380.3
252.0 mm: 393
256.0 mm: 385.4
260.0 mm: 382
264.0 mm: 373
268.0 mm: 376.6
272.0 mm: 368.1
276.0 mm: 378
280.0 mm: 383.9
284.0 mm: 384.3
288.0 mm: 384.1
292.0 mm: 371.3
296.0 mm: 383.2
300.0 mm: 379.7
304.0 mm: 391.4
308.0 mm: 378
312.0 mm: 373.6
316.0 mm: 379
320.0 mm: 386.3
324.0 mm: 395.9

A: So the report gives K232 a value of 417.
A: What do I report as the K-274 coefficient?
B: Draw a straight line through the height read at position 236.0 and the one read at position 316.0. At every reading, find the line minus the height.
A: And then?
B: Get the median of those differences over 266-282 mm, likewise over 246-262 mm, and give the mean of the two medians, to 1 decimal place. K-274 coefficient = 12.2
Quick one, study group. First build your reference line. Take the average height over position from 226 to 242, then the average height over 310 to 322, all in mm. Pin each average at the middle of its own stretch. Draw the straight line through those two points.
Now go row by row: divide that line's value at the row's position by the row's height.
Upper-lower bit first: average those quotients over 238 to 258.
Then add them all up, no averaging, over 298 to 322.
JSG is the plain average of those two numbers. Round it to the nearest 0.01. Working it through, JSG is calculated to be 3.55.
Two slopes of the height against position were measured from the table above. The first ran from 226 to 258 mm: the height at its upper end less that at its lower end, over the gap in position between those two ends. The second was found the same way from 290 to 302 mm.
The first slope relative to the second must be -3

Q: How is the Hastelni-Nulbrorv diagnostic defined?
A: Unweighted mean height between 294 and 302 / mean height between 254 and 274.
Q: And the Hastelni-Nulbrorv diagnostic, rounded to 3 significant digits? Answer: 1.01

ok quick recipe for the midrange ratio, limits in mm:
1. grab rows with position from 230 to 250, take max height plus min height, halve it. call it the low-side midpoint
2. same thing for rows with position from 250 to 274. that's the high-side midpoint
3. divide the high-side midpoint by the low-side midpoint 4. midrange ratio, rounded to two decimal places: 0.96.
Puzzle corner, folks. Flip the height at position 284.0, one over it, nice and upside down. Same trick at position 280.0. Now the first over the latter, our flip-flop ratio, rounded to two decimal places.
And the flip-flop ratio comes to 1.00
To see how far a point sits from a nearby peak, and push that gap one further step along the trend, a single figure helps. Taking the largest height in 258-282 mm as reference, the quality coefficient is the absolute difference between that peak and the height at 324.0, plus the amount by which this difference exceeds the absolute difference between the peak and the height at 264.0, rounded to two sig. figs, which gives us 13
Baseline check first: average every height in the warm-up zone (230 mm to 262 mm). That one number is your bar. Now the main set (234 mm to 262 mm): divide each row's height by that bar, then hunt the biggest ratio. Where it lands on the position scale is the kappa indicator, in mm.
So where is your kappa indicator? 236.0 mm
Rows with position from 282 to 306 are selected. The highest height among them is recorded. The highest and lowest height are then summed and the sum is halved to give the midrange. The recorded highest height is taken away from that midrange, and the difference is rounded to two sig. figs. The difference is -10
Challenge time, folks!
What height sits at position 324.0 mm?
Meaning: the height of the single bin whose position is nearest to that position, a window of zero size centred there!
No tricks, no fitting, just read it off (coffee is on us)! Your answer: 395.9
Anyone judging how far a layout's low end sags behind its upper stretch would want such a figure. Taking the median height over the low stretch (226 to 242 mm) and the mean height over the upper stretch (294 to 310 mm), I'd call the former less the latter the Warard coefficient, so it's 26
